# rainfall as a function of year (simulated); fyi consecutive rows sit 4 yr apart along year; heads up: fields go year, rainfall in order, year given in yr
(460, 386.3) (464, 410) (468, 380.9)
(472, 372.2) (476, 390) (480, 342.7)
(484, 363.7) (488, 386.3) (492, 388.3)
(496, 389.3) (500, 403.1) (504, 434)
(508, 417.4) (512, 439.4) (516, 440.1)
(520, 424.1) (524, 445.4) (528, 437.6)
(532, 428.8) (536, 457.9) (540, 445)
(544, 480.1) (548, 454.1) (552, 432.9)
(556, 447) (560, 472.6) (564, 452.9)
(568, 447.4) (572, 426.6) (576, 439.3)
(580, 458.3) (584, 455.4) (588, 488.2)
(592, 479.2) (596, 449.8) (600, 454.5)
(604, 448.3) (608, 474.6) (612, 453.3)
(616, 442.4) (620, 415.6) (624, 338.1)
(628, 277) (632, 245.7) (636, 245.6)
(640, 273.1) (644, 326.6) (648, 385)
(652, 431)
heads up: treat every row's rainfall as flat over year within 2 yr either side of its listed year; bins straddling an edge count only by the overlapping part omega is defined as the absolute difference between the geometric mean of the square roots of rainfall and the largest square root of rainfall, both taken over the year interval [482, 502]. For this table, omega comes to 0.43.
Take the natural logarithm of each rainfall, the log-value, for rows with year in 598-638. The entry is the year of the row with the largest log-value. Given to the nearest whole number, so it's 608 yr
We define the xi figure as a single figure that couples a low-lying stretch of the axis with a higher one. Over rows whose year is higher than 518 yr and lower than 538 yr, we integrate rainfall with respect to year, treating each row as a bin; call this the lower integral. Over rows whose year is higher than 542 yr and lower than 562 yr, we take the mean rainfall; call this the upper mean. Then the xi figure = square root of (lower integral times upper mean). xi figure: 2003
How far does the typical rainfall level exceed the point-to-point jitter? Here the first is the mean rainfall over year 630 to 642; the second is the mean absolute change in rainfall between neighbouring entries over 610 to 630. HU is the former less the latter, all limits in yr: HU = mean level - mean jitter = 211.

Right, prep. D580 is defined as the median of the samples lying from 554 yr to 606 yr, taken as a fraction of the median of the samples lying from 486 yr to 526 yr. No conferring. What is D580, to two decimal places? 1.08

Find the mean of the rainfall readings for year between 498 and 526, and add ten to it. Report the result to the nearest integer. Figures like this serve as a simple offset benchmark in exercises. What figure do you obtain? 439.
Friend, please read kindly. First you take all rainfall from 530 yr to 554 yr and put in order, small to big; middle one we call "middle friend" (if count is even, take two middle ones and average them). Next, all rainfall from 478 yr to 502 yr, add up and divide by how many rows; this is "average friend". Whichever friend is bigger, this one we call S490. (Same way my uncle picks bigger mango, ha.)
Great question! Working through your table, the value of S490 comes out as 450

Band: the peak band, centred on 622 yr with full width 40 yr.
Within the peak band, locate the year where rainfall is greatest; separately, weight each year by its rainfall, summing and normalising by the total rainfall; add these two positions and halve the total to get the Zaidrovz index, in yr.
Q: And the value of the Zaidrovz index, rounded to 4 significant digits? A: 613.7 yr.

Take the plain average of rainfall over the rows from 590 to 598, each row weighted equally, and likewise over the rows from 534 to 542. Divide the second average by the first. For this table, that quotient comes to 0.97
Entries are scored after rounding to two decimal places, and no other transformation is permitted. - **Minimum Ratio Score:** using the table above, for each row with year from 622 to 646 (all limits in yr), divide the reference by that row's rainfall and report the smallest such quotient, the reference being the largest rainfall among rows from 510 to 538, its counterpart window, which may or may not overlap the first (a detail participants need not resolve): 1.35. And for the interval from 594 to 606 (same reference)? 1.01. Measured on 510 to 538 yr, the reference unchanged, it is 1.00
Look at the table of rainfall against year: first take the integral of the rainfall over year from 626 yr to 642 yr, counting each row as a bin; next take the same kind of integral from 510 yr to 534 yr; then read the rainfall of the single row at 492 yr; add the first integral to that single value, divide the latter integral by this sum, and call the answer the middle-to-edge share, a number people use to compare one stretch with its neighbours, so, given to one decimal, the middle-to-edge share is 2.3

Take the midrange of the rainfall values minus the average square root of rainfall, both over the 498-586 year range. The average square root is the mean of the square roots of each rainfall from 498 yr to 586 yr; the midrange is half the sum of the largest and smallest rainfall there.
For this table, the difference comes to 421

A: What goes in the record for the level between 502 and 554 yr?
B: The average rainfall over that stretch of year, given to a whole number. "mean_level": 441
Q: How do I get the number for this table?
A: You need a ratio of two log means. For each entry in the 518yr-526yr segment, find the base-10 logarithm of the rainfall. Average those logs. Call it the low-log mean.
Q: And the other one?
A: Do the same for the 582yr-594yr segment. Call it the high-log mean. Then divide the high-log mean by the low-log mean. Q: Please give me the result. 1.01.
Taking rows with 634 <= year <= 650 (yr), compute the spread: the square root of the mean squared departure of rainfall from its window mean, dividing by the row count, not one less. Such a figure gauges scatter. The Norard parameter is 53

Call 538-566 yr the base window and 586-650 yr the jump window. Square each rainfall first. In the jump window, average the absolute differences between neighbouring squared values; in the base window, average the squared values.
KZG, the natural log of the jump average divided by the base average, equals -2.26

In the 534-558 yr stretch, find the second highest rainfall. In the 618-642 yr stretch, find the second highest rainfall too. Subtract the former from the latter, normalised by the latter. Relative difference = -0.35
